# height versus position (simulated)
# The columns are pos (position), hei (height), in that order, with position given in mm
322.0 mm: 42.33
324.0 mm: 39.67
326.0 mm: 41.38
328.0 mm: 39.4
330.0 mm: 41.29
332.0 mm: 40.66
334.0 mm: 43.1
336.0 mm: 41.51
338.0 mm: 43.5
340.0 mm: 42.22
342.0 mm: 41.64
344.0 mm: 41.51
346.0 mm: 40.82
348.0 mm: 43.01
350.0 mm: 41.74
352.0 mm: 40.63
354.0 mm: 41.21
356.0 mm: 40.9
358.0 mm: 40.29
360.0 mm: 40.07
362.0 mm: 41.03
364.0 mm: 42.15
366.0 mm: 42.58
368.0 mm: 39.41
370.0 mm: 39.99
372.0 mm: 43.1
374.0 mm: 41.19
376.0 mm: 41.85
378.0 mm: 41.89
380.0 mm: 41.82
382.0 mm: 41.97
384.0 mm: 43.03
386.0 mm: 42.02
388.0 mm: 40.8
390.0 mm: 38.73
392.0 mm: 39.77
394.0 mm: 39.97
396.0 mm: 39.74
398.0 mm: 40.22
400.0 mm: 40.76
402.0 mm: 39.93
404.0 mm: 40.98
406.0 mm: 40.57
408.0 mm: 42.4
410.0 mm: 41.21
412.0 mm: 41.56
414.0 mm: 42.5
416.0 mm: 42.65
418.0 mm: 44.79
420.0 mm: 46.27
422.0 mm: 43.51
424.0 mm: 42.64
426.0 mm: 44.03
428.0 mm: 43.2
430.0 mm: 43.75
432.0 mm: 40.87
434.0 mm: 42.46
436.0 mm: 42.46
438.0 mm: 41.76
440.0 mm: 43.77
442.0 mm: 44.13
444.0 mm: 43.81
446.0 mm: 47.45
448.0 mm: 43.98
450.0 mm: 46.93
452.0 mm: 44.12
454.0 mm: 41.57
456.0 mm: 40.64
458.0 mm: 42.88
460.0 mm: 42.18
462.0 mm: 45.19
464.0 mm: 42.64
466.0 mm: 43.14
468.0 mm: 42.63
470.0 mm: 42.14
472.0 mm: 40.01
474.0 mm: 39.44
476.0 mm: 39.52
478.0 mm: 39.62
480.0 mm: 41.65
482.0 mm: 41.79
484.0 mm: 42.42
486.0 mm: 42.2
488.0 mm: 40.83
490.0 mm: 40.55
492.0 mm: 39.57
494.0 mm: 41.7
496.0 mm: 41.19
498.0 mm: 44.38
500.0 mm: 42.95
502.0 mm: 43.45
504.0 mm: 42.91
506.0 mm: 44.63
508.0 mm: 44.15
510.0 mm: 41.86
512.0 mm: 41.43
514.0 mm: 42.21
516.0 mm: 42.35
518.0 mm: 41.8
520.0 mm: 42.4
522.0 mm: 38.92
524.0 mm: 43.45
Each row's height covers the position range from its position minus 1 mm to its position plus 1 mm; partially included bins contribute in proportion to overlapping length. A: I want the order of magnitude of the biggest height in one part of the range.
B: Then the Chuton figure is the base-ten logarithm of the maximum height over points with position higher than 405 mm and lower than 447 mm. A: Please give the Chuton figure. 1.68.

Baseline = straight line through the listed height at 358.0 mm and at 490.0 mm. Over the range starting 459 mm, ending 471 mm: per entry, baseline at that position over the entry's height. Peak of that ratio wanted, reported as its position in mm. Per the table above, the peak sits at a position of 470.0 mm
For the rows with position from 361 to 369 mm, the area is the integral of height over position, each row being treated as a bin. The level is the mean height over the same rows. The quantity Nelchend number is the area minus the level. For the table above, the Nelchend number 289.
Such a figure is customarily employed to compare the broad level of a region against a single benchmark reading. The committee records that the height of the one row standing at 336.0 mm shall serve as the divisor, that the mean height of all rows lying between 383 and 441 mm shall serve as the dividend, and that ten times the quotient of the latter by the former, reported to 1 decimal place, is 10.1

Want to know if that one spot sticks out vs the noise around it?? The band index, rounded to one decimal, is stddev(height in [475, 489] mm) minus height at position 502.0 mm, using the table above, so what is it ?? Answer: -42.3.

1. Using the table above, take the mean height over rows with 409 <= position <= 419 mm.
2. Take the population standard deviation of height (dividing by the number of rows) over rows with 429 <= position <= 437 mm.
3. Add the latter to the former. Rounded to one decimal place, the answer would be 43.6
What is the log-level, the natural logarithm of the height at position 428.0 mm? 3.77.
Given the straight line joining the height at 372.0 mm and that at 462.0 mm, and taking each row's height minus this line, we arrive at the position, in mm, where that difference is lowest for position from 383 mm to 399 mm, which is 390.0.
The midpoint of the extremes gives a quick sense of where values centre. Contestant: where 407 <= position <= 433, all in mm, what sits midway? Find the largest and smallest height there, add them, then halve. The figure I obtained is 43.6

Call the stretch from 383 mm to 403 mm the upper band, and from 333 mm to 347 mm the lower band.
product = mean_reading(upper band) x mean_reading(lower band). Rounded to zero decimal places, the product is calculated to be 1703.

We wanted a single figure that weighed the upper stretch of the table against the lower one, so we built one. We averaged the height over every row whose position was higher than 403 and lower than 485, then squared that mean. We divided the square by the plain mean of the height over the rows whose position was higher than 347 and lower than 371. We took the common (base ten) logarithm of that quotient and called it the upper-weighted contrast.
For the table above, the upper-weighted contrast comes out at 1.65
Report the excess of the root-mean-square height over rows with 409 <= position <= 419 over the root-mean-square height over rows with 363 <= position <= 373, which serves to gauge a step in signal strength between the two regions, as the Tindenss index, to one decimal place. 1.1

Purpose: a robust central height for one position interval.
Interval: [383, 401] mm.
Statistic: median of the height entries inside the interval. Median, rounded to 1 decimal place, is 40.2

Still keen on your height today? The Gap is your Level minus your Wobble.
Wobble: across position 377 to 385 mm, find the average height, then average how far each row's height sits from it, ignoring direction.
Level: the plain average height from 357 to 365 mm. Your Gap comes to 40.5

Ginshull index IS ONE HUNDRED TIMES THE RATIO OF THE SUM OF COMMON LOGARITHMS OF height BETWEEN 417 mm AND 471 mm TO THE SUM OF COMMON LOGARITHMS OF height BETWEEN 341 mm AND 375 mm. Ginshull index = 161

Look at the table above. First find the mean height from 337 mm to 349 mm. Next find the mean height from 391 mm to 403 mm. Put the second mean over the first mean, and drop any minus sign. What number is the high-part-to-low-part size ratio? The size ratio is 0.95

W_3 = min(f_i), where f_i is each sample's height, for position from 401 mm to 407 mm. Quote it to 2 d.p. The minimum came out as 39.93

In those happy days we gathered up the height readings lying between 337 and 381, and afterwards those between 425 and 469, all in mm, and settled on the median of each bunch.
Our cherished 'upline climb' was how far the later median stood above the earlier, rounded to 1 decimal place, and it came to 1.6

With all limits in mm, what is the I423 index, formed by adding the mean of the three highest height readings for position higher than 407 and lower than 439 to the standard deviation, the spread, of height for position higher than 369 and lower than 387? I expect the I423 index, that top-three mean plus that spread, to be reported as 46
